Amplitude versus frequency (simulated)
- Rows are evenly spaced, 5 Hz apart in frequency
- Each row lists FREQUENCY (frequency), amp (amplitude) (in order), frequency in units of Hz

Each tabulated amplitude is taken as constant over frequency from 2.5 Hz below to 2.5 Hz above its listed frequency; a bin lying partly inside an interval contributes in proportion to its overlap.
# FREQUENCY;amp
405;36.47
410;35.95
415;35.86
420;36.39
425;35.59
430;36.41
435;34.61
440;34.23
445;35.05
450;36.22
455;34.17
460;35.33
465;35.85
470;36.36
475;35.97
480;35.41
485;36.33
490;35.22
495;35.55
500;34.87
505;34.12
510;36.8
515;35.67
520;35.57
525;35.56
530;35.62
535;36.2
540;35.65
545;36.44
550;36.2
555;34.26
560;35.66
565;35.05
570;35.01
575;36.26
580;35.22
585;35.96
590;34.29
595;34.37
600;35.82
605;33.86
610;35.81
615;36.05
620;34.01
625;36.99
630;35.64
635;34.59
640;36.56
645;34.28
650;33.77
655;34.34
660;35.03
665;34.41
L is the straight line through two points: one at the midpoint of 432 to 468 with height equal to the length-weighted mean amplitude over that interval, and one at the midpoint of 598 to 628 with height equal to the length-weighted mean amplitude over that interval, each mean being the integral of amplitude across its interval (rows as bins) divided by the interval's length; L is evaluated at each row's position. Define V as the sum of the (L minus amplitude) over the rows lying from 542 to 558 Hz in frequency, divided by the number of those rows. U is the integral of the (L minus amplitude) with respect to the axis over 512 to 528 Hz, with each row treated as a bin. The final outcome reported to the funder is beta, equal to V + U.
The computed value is -7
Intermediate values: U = -6.4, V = -0.34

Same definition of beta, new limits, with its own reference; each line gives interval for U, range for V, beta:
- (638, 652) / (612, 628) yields 9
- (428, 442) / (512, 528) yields 0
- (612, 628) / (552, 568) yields -4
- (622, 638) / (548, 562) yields -4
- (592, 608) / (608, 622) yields 11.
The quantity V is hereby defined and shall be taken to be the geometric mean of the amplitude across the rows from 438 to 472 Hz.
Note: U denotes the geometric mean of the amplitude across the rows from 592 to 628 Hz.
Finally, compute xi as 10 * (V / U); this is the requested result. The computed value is 10.0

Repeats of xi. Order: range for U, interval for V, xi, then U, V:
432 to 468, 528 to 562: 10.2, 35.1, 35.7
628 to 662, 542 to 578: 10.2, 34.9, 35.5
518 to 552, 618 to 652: 9.8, 35.9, 35.1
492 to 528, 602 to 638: 9.9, 35.4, 35.3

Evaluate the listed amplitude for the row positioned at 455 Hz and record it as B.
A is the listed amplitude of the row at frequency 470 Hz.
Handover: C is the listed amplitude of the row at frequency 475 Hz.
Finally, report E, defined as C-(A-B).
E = 33.8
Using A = 36.36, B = 34.17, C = 35.97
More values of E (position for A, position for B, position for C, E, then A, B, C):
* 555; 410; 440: 35.9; 34.26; 35.95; 34.23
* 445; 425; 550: 36.7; 35.05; 35.59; 36.2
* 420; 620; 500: 32.5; 36.39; 34.01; 34.87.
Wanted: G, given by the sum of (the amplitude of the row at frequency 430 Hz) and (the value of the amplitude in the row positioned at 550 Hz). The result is 72.6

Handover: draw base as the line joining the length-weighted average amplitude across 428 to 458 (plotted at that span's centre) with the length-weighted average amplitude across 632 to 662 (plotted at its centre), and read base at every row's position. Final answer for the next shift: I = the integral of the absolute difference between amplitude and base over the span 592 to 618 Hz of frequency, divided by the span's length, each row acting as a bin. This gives 0.9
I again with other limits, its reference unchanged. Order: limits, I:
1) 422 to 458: 0.7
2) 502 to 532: 0.9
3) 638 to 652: 1.1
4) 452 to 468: 0.7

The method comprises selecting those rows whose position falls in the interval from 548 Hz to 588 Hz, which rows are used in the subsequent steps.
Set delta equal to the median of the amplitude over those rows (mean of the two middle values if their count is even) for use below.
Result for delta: 35.4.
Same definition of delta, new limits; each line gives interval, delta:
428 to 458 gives 34.8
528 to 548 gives 35.9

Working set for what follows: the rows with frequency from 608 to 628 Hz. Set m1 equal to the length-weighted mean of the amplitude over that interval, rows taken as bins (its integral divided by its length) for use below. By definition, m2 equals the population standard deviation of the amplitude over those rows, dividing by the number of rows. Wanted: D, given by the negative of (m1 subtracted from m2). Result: 34.6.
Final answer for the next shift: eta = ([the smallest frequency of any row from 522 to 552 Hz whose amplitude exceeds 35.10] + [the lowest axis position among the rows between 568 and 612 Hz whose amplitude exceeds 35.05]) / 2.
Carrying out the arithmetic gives 550.0 Hz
